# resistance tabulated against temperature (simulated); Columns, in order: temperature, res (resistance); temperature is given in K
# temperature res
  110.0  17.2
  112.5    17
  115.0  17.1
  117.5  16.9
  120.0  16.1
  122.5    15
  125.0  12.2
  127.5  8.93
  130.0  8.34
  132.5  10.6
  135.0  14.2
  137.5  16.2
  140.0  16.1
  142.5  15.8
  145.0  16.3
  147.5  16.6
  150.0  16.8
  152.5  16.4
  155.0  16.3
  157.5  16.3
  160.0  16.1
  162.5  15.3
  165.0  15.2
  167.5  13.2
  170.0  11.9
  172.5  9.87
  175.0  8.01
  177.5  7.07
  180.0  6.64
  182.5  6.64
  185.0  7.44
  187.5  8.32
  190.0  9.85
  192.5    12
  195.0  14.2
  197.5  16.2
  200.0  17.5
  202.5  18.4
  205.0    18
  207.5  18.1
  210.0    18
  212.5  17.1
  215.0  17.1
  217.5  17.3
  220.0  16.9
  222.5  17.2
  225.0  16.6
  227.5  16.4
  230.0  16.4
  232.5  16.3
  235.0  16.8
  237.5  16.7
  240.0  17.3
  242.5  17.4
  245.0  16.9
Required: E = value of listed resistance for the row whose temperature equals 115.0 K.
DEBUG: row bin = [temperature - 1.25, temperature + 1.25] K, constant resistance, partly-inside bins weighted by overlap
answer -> 17.1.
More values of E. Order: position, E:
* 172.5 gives 9.87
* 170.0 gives 11.9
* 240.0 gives 17.3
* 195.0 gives 14.2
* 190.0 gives 9.85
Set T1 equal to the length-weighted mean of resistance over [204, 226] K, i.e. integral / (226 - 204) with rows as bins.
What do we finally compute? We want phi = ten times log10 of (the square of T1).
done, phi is 24.8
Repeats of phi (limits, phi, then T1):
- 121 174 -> 23.0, 14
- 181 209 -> 22.5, 13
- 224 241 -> 24.4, 17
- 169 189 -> 18.3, 8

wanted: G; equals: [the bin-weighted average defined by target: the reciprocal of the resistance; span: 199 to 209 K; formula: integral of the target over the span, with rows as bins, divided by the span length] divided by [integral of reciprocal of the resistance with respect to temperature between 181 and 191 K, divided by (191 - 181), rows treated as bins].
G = 0.4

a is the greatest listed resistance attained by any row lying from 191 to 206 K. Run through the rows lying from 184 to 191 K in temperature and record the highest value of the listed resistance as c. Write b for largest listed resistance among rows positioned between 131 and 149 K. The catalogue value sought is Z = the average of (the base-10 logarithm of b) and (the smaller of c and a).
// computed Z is 5.5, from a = 18.4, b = 16.6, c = 9.85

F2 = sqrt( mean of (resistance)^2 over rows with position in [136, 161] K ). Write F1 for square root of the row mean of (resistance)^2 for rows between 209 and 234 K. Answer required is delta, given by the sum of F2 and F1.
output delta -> 33.2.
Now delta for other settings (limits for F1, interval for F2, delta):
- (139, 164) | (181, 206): 29.8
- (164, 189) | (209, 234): 26.8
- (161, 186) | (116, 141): 24.5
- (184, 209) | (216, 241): 31.4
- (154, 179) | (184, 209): 27.9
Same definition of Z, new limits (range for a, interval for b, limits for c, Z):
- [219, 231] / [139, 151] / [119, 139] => 8.7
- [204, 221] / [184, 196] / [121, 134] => 8.1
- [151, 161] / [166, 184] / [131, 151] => 8.8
